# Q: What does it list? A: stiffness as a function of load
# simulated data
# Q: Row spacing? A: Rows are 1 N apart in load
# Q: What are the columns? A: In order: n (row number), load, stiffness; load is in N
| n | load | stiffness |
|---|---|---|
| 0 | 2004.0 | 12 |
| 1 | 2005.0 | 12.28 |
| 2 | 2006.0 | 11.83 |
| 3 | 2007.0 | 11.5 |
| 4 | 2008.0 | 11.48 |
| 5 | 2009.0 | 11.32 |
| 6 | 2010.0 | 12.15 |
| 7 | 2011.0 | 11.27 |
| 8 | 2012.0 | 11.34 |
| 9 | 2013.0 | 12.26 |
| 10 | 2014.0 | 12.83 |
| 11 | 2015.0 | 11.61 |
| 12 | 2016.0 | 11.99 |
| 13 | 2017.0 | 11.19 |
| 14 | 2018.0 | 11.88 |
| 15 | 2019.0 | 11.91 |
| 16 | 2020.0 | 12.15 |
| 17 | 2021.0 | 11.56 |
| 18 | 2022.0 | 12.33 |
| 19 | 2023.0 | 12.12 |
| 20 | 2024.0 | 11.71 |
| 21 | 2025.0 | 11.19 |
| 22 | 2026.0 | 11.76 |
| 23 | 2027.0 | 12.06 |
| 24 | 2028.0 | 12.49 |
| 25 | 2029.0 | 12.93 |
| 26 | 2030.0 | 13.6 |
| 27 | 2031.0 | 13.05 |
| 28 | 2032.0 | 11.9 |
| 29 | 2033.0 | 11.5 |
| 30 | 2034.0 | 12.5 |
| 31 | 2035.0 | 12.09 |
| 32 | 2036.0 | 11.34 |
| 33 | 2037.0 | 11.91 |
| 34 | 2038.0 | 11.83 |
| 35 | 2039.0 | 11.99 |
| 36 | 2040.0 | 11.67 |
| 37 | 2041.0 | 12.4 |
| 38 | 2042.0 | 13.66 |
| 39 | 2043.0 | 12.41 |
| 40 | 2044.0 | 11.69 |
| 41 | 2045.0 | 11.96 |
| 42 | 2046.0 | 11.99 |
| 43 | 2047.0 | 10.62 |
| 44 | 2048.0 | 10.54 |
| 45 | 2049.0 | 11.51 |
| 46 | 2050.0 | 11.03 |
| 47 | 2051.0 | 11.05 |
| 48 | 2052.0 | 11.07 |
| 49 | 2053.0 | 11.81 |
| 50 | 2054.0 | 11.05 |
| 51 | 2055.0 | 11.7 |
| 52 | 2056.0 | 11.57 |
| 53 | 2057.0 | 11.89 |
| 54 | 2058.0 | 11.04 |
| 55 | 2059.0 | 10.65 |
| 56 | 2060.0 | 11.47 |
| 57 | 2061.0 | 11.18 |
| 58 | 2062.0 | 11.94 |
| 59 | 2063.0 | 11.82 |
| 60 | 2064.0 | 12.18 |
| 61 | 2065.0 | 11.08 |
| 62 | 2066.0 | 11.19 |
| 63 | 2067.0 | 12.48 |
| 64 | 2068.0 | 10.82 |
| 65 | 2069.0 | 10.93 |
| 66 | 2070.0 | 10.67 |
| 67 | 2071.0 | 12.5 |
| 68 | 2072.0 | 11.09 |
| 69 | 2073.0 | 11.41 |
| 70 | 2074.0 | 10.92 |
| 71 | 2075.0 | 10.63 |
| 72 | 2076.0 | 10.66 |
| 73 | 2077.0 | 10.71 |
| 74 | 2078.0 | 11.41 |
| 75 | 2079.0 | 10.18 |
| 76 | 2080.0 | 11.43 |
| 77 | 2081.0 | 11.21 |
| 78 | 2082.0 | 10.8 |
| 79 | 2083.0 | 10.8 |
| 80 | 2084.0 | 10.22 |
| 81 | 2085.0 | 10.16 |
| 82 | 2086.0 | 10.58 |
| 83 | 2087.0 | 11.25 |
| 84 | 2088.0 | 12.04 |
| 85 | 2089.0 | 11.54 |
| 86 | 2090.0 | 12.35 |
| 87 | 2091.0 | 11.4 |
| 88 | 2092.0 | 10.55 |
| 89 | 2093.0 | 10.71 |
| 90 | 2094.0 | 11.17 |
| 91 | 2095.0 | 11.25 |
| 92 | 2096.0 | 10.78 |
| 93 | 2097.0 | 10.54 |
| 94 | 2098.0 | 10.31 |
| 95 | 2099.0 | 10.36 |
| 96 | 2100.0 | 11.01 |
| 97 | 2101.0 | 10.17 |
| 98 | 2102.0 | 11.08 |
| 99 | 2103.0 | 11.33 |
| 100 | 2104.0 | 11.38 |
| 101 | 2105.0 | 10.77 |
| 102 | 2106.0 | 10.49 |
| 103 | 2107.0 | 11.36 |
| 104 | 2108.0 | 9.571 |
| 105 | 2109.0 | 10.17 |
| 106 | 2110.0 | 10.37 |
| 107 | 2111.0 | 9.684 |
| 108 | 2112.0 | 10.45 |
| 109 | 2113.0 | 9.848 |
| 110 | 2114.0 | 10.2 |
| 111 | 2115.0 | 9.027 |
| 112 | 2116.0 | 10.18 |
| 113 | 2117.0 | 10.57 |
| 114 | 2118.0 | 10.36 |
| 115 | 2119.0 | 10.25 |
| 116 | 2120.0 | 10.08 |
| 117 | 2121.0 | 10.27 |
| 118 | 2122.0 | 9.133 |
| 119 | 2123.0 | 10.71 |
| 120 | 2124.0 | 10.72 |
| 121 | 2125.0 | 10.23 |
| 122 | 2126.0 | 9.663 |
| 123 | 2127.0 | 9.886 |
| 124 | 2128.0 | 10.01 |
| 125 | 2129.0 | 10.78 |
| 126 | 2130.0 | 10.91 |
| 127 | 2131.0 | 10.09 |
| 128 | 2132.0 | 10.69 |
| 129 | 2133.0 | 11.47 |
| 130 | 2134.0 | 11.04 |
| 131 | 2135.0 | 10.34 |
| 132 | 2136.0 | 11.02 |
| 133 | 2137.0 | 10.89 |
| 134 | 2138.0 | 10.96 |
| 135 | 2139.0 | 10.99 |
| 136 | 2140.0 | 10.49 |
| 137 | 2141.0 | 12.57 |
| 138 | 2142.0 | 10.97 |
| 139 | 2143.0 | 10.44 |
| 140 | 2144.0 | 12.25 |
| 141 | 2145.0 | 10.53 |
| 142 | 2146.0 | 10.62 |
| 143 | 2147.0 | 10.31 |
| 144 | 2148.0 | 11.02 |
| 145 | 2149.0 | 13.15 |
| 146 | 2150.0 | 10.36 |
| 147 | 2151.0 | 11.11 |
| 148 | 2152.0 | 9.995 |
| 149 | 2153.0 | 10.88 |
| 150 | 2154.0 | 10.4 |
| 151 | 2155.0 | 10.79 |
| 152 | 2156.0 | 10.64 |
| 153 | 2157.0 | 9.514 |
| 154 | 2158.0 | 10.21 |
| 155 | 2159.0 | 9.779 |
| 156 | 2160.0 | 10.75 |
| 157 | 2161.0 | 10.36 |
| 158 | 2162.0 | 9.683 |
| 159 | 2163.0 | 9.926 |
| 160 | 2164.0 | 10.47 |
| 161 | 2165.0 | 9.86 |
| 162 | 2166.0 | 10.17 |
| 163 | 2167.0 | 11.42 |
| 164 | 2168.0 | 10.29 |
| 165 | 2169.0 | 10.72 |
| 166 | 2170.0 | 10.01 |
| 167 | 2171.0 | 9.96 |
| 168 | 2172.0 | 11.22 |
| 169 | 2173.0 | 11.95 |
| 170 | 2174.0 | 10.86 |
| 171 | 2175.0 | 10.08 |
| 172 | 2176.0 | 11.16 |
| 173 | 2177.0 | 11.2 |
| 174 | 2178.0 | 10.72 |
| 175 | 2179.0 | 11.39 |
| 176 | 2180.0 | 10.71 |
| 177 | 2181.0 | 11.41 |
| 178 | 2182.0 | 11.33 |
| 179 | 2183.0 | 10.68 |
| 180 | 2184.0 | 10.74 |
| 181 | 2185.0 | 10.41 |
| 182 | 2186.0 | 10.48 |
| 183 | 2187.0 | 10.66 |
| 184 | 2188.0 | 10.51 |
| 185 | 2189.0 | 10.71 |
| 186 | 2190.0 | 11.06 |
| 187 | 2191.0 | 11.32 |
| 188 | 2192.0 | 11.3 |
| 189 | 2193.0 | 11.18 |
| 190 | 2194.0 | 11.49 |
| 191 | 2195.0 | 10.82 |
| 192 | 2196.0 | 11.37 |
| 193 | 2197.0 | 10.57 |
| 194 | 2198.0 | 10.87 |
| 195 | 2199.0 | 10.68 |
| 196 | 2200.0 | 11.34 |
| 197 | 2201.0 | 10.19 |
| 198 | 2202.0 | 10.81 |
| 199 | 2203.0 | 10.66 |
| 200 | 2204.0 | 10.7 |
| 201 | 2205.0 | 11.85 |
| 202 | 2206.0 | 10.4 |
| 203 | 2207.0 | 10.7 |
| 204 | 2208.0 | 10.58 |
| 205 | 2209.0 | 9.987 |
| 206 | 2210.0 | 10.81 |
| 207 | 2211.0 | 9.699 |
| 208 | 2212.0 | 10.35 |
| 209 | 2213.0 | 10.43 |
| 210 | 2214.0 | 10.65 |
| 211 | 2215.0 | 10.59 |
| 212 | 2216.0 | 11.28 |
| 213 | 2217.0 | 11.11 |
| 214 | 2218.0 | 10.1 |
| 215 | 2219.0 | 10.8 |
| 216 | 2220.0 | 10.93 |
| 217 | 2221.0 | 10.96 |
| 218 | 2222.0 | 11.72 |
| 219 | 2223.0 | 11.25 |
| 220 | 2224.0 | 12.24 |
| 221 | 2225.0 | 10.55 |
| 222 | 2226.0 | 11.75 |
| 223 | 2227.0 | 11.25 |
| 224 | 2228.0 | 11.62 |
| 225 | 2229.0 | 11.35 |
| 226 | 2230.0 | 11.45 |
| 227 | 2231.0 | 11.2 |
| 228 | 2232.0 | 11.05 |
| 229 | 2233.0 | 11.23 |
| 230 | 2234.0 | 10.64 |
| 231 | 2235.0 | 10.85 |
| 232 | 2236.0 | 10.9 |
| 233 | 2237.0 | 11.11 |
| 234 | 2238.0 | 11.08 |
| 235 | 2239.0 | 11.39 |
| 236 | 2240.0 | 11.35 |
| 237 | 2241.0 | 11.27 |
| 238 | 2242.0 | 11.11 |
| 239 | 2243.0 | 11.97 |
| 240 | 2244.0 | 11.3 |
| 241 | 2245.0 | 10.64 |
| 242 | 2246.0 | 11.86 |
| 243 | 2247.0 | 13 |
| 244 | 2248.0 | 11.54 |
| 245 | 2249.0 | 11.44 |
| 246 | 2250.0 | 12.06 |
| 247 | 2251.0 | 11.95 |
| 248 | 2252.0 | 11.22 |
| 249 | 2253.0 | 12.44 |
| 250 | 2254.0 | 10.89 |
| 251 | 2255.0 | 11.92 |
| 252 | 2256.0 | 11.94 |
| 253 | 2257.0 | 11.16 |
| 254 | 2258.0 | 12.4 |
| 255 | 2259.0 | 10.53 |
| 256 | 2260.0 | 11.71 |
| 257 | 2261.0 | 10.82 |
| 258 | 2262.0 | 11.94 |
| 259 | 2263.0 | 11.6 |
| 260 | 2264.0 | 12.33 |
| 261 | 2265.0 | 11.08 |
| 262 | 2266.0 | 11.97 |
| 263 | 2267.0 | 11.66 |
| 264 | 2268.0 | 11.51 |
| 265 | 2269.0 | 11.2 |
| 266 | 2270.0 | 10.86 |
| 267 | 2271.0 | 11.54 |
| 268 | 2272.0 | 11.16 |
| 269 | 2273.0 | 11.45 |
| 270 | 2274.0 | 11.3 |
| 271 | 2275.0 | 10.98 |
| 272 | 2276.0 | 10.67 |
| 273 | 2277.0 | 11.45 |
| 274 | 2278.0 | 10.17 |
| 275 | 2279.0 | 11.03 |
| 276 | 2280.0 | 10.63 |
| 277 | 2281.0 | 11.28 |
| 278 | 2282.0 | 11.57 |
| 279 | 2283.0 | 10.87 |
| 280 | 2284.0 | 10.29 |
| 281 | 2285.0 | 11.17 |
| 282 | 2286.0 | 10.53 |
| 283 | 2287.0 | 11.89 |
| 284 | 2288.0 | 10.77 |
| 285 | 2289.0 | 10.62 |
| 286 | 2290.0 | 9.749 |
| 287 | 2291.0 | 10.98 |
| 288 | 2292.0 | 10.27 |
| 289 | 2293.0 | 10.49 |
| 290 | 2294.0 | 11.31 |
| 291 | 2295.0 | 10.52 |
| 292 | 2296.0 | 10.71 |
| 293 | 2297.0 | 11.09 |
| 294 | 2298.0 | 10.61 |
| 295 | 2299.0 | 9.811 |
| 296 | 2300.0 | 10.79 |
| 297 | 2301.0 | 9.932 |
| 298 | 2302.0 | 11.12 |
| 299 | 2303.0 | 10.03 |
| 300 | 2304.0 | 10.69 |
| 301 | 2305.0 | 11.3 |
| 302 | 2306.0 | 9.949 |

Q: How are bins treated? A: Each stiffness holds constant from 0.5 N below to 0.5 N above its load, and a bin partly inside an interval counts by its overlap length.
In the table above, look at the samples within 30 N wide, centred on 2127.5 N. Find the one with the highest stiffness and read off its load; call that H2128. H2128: 2141.0 N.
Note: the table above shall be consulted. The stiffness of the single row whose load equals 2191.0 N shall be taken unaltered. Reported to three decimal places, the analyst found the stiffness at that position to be 11.320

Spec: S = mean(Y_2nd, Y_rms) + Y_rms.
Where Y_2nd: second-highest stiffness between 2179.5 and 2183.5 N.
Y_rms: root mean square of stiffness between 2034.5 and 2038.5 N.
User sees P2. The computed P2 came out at 23.4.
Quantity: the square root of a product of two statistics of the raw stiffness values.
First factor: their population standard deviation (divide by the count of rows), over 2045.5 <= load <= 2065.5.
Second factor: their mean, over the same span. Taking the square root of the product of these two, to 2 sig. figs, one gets 2.3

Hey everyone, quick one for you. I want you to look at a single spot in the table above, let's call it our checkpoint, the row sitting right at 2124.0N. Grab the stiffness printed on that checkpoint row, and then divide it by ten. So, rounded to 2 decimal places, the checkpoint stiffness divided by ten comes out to 1.07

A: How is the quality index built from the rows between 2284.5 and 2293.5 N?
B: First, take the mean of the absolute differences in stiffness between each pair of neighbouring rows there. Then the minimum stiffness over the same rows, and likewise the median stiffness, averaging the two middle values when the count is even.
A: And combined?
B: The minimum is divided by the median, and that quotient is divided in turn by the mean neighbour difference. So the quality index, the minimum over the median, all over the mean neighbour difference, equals 1.17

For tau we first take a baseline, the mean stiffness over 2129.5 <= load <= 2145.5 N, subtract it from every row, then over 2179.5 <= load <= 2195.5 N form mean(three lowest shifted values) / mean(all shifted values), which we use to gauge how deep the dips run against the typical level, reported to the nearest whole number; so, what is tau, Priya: 10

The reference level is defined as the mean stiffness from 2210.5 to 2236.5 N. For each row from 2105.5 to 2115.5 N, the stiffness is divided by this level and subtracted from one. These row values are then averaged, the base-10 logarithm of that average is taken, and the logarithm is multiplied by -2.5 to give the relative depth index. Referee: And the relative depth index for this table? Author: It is 2.7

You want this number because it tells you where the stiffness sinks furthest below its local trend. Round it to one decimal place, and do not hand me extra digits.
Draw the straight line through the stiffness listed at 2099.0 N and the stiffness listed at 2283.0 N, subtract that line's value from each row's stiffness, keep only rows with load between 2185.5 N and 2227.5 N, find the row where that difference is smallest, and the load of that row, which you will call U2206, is 2211.0 N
